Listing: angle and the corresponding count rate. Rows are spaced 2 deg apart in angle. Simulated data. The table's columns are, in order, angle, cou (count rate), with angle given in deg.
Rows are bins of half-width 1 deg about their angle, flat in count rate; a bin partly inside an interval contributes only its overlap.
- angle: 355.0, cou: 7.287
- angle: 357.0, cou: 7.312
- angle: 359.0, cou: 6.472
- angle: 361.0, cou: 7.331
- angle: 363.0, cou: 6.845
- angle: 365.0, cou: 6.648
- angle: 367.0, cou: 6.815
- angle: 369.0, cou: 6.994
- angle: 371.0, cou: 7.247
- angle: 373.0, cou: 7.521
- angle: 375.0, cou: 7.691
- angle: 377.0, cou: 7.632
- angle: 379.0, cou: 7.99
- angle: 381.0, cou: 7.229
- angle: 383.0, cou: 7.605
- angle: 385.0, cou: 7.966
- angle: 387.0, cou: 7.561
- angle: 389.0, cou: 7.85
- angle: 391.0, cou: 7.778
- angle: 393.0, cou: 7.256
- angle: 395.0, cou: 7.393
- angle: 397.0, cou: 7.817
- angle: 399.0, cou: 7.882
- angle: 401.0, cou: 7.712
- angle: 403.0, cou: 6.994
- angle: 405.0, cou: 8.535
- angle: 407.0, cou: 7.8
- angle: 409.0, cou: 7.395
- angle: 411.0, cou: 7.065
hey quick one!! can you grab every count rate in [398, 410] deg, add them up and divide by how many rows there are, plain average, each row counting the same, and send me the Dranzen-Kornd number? 7.72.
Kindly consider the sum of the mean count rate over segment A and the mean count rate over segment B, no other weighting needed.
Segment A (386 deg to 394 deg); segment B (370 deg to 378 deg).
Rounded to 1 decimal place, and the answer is 15.1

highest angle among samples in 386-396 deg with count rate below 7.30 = 393.0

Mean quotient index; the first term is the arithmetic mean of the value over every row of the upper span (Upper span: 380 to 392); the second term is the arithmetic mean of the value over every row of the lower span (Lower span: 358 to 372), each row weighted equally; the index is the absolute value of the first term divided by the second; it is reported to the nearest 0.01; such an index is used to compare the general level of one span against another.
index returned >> 1.11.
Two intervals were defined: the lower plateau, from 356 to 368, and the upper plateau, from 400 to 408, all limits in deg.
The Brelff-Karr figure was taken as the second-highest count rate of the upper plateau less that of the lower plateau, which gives 0.5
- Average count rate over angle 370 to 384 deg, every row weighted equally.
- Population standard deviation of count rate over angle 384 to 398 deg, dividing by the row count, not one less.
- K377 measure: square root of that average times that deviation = 1.4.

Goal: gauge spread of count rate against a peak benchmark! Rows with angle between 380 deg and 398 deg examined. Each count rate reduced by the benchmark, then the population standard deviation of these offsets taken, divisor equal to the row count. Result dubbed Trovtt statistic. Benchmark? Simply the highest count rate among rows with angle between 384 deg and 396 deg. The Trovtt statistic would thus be 0.25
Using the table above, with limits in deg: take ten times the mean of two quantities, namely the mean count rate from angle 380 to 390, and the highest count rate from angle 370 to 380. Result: 78.2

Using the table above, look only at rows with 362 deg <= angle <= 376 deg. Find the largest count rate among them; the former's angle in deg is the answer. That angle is 375.0 deg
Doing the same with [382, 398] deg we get 385.0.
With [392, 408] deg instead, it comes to 405.0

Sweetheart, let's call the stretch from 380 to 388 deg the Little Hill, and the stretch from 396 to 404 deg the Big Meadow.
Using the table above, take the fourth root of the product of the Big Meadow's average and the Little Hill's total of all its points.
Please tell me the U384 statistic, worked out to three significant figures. 3.90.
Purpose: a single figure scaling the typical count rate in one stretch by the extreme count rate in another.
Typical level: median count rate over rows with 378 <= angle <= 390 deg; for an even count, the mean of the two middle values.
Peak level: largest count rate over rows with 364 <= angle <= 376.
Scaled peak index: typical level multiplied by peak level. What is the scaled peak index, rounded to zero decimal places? 59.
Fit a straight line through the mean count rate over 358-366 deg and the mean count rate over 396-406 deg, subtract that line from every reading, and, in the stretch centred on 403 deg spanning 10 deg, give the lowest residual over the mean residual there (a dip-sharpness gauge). 16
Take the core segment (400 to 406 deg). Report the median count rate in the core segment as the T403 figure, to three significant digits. 7.71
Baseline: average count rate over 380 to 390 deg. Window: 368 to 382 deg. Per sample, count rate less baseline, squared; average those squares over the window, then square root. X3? 0.36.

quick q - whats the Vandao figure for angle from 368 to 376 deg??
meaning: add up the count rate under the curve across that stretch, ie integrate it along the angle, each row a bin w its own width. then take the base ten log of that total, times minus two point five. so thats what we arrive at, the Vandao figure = -4.43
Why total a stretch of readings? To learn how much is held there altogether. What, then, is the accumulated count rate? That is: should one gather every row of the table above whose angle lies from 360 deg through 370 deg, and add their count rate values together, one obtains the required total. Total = 34.6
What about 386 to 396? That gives 37.8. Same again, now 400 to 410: 38.4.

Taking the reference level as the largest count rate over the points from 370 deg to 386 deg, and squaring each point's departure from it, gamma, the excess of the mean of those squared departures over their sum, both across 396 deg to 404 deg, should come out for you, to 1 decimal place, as -0.8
